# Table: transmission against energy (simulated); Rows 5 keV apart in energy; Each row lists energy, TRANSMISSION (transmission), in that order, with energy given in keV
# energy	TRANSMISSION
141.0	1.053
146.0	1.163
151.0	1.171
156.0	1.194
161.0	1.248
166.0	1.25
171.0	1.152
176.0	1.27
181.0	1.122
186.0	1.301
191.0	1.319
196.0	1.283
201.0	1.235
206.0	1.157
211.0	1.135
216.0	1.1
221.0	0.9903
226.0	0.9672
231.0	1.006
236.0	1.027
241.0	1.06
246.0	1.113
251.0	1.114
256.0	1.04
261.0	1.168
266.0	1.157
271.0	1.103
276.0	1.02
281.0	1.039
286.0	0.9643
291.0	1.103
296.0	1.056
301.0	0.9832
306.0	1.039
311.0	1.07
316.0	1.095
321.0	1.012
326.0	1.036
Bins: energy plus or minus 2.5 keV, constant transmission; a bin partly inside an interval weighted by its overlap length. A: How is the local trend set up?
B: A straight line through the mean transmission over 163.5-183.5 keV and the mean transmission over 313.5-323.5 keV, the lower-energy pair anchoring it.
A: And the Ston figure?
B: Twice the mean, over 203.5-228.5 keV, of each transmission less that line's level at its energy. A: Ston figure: -0.172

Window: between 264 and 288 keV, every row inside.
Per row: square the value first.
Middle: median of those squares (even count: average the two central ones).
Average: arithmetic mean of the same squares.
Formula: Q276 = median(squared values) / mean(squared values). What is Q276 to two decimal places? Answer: 0.96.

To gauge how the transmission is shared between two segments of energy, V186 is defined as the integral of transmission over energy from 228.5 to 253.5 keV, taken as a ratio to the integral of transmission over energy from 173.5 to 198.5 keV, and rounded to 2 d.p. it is 0.85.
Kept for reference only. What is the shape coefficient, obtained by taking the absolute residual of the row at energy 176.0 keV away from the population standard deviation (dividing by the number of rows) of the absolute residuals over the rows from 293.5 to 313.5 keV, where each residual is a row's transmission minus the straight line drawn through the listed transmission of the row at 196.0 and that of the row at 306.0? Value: -0.030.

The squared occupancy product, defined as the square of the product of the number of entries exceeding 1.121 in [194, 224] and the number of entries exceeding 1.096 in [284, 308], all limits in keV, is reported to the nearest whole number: 16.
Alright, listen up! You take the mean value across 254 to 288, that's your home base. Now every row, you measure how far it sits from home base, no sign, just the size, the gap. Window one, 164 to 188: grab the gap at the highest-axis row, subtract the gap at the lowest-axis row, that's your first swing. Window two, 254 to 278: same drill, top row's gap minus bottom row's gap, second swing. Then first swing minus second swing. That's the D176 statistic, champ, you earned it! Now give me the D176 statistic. 0.031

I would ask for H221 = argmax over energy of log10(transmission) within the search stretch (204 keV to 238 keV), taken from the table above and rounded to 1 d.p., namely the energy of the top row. 206.0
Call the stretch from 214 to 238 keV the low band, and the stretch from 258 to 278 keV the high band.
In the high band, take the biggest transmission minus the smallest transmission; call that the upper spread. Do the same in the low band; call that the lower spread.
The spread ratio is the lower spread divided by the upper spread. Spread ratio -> 0.90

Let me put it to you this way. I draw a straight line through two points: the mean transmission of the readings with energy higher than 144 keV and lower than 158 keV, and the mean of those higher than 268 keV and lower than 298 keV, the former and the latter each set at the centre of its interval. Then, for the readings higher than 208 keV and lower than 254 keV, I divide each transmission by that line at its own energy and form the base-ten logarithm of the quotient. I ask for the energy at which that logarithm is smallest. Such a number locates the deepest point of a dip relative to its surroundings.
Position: 226.0 keV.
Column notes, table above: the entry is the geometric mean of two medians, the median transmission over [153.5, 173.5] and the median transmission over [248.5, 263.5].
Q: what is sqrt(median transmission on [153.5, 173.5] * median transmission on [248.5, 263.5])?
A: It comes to 1.17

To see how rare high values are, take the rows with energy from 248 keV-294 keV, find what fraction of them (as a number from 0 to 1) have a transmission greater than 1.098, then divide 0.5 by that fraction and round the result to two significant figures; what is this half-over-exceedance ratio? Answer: 0.90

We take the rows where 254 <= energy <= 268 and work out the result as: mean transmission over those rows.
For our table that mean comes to 1.12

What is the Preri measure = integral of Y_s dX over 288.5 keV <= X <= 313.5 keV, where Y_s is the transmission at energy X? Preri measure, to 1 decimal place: 26.3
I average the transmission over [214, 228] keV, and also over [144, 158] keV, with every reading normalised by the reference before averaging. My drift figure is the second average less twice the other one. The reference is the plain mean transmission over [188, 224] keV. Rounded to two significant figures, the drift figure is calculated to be -0.73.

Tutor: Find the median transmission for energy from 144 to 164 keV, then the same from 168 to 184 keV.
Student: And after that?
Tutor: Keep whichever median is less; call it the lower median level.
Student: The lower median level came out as 1.15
